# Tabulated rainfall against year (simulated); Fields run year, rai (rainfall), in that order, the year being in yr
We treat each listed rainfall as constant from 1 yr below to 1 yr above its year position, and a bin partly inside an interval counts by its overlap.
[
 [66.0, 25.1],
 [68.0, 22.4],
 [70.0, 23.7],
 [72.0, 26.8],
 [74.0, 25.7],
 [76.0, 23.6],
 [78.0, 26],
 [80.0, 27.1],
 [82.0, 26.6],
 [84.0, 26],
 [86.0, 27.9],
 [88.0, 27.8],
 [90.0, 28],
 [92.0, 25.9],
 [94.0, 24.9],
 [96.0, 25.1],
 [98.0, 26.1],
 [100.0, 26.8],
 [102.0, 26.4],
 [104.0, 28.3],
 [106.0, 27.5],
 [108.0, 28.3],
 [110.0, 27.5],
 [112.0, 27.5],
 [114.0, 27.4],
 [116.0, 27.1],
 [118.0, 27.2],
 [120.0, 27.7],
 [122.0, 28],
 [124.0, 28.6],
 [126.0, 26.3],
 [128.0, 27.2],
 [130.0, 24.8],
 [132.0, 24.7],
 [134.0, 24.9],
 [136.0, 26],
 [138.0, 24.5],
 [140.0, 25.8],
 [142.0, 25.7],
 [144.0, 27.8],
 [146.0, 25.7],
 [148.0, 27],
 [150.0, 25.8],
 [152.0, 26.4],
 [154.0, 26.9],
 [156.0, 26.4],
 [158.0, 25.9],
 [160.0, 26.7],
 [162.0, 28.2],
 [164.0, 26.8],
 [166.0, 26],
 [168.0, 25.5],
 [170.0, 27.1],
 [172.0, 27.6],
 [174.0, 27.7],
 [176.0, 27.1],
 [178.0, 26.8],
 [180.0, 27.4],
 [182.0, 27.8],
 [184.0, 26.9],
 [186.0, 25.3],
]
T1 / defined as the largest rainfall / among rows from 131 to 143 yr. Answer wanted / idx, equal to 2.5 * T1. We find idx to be 65.0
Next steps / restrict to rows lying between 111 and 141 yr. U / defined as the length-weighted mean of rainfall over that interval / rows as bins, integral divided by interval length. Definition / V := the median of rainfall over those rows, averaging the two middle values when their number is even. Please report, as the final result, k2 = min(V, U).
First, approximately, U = 26.5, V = 27.1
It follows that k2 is 26.5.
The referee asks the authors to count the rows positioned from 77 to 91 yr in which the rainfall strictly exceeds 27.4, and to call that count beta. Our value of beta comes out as 3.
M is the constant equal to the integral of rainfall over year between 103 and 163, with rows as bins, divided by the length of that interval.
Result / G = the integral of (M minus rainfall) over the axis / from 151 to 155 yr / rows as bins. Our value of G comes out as 0.3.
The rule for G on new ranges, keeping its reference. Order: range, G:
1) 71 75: 1.9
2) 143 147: -0.1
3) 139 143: 3.9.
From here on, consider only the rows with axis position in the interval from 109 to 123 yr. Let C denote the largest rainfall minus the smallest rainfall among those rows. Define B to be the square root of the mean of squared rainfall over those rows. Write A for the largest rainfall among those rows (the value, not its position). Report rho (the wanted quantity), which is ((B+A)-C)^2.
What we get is 2980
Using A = 28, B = 27.5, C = 0.9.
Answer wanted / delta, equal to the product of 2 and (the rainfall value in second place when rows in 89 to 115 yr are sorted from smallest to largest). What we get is 50.2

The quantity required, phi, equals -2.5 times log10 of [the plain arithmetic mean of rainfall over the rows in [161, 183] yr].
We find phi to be -3.58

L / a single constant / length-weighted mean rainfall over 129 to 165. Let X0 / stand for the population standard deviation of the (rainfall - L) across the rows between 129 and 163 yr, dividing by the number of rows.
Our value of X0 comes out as 1.0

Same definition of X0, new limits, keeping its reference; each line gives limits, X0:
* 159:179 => 0.8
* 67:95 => 1.7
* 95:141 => 1.2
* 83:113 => 1.1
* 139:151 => 0.8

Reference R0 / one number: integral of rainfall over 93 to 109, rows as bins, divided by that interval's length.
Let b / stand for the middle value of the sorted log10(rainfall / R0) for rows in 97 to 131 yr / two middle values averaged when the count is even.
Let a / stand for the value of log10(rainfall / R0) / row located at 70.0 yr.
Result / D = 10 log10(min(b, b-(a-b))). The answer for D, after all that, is -19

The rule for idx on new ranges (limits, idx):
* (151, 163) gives 70.5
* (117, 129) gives 71.5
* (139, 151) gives 69.5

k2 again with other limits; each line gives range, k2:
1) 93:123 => 27.1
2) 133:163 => 26.0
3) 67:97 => 25.8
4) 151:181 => 26.8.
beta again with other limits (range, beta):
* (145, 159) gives 0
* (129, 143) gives 0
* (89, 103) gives 1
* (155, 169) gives 1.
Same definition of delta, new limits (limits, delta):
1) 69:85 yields 47.4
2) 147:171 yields 51.6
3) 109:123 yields 54.4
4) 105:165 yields 49.4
